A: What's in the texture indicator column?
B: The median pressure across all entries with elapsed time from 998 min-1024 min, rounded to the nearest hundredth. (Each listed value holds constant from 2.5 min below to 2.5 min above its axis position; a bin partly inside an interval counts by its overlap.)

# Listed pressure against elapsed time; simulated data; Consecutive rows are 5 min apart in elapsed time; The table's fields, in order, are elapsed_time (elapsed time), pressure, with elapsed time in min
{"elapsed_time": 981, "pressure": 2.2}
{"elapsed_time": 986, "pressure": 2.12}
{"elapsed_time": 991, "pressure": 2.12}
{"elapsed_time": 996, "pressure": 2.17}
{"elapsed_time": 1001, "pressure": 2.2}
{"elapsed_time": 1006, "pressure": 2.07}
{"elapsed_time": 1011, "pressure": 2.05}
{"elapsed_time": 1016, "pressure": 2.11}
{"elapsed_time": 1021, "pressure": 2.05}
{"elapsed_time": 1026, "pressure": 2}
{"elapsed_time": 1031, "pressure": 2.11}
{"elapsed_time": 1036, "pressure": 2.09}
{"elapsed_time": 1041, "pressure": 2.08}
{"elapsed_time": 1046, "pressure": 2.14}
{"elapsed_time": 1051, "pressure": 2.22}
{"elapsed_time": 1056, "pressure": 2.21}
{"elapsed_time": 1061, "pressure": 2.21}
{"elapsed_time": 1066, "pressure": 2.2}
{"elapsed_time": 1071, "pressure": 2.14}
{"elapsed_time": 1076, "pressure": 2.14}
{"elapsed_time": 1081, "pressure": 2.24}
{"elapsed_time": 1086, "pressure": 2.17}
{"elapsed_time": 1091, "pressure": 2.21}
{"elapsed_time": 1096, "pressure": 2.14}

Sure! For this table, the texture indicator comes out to 2.07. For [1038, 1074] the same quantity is 2.20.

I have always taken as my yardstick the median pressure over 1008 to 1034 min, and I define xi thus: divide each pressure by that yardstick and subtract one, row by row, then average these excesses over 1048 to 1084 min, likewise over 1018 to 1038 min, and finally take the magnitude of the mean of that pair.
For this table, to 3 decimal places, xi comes 0.038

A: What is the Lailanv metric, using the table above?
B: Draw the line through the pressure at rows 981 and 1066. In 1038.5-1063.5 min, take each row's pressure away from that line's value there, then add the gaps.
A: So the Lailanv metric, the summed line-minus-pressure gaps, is 0.14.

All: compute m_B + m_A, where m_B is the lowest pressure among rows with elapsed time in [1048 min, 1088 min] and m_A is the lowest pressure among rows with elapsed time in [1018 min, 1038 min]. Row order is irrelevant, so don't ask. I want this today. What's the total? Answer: 4.14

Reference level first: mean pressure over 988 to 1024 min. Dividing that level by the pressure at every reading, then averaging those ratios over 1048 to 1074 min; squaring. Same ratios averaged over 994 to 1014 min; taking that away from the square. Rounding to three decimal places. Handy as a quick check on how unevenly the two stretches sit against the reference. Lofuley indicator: -0.071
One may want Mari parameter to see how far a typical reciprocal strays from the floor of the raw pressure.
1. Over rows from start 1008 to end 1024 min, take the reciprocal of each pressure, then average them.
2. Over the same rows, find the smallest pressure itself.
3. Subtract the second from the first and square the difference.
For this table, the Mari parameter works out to 2.5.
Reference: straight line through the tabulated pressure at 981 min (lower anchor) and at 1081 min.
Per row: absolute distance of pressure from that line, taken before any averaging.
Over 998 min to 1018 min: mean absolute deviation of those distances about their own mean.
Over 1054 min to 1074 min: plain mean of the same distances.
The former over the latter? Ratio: 1.1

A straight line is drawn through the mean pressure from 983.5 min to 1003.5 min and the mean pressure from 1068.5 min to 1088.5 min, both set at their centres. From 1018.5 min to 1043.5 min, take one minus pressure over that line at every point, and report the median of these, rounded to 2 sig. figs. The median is 0.039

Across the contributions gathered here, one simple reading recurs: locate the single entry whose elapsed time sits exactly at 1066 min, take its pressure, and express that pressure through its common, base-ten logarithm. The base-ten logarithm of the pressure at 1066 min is 0.342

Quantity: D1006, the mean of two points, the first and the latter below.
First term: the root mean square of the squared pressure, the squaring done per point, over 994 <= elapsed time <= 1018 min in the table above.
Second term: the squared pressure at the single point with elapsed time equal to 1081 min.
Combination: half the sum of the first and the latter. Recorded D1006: 4.76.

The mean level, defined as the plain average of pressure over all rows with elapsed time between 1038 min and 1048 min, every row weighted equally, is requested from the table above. 2.11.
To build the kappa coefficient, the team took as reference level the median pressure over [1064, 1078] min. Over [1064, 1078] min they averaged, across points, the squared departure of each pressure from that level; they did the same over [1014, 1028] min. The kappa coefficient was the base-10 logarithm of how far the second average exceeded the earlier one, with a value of -2.08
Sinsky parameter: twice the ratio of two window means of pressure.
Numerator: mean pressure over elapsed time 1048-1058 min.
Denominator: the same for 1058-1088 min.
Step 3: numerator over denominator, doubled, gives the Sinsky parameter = 2.03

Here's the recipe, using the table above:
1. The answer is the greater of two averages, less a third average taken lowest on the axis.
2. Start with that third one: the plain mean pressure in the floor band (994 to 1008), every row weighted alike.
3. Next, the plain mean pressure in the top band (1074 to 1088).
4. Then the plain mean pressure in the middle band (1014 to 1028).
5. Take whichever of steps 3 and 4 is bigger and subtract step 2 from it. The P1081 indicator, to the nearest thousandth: 0.037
